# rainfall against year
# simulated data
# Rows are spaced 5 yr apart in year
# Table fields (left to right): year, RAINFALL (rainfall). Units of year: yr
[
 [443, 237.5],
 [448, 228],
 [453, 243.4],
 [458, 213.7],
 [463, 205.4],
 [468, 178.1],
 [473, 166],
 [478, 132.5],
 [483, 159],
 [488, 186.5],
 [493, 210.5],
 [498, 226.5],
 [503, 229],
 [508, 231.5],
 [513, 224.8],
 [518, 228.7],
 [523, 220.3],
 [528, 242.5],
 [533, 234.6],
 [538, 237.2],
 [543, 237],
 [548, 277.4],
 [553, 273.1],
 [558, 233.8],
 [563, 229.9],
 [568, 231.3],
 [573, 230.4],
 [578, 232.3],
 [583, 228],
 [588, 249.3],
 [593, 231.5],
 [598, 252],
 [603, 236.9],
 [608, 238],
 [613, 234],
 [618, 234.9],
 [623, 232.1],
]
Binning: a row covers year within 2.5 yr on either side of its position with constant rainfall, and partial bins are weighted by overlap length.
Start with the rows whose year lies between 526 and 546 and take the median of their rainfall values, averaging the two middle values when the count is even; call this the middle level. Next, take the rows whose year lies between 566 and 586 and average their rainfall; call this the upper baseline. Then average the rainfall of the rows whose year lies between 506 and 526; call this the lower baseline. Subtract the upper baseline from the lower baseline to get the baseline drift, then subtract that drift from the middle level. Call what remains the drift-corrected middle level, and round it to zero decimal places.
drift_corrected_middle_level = 241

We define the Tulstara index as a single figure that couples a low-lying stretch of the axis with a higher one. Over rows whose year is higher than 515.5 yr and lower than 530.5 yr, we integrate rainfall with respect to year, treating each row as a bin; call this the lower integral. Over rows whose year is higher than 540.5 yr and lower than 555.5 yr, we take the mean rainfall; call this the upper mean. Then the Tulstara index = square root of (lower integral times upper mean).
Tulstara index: 953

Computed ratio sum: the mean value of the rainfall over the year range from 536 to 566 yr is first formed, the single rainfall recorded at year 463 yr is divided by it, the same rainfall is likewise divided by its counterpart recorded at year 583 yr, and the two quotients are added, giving 1.73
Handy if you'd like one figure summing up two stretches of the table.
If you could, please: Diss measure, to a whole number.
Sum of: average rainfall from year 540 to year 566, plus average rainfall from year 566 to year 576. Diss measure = 481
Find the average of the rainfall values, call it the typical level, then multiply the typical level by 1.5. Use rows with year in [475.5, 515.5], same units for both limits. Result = 300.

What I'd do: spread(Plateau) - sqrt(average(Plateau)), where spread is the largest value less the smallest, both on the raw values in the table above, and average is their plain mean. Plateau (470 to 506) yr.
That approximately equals 83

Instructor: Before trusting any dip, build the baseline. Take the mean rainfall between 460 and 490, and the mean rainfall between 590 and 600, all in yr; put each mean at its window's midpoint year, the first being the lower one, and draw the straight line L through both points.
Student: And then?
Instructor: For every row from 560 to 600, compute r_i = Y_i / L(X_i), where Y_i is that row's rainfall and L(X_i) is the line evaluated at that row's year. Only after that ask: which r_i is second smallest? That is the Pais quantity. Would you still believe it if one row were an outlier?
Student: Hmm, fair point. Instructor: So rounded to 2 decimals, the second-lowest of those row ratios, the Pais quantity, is 0.97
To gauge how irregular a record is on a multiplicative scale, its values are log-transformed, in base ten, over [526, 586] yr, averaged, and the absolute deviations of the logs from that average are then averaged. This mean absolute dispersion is 0.020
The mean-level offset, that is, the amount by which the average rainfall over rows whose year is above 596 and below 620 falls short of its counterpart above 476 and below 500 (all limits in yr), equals -56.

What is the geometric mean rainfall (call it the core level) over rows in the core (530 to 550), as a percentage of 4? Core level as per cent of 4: 6148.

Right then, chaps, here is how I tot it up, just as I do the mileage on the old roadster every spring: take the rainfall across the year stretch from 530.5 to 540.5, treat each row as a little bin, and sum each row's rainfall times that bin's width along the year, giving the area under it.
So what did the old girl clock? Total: 2359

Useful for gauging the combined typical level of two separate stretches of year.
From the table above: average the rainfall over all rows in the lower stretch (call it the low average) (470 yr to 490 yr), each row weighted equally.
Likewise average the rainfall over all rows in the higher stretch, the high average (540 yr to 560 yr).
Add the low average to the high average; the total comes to 416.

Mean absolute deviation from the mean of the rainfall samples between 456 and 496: 23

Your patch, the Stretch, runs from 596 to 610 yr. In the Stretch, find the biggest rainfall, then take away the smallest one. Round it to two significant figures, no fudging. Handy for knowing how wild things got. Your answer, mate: 15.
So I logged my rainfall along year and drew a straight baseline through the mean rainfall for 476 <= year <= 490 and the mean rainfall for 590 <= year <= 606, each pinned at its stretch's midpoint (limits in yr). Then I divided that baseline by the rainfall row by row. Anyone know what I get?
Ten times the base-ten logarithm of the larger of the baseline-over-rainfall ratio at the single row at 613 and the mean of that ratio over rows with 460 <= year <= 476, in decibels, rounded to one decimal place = 0.3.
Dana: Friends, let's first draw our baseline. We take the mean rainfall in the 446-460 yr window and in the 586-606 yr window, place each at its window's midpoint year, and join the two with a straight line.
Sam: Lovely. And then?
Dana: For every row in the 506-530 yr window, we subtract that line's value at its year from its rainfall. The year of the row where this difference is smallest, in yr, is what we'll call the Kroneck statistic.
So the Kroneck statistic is 523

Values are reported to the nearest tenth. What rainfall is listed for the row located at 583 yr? 228.0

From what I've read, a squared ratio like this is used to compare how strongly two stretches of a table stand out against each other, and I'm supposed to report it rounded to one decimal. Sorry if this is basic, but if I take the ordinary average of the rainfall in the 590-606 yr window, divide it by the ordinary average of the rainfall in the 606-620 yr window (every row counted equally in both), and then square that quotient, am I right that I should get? 1.0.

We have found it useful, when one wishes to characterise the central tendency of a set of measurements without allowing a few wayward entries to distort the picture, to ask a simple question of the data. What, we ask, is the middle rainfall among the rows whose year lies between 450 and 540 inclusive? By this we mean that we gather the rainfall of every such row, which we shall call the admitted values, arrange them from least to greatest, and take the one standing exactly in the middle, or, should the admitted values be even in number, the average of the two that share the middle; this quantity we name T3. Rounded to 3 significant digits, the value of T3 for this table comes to 223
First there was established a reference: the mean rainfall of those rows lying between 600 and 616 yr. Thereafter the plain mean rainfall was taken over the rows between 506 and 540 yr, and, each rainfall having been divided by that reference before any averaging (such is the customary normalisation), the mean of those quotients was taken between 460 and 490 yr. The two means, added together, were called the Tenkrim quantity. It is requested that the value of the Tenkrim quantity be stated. 232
